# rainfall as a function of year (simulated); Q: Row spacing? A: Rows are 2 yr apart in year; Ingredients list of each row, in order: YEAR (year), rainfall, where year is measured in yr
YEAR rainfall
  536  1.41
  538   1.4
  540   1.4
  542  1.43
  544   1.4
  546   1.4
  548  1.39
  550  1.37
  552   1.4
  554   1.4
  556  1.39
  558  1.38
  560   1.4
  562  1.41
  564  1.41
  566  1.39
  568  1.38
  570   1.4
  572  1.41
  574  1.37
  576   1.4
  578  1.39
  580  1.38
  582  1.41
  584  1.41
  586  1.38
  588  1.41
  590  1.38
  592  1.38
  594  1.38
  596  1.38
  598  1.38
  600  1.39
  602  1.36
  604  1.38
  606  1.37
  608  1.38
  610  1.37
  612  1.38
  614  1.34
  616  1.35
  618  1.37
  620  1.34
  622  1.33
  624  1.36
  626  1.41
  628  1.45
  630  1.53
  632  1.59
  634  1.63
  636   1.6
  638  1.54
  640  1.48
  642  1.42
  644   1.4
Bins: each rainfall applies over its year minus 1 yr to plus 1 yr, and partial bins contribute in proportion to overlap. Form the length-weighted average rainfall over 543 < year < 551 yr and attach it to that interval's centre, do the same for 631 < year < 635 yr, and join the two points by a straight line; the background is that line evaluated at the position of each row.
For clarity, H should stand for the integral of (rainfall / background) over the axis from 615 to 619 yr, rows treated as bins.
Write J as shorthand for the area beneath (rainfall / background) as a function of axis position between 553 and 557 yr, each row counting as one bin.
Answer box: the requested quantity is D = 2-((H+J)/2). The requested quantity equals -1.7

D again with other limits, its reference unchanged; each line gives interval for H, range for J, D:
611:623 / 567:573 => -6.1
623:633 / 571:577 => -5.5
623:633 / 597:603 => -5.3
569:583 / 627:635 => -8.5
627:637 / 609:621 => -8.1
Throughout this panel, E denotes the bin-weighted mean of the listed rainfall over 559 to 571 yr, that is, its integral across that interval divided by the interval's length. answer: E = 1.40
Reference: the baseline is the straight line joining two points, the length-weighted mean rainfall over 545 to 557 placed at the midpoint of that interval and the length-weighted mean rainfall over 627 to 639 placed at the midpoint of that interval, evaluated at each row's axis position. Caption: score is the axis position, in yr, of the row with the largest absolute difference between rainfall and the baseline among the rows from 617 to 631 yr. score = 622 yr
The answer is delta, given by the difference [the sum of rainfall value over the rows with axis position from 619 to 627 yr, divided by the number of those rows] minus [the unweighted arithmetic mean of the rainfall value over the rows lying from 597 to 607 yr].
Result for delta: -0.02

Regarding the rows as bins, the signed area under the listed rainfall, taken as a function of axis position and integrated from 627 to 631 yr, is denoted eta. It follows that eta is 5.96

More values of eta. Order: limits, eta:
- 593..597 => 5.52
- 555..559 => 5.54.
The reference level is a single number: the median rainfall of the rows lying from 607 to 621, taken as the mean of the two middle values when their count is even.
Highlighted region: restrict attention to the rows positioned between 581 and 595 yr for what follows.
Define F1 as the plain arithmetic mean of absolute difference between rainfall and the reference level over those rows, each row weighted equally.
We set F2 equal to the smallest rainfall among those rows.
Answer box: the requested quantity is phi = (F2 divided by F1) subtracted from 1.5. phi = -59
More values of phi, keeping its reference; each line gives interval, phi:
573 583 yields -67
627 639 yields -6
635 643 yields -9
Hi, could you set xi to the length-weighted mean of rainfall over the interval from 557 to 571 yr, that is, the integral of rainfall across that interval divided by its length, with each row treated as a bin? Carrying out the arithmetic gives 1.40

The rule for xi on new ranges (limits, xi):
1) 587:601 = 1.39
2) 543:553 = 1.39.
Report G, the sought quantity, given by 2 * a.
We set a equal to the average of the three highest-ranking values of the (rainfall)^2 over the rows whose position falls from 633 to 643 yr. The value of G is 5.1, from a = 2.53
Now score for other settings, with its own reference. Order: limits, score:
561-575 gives 574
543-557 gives 544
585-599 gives 598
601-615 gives 614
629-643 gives 642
